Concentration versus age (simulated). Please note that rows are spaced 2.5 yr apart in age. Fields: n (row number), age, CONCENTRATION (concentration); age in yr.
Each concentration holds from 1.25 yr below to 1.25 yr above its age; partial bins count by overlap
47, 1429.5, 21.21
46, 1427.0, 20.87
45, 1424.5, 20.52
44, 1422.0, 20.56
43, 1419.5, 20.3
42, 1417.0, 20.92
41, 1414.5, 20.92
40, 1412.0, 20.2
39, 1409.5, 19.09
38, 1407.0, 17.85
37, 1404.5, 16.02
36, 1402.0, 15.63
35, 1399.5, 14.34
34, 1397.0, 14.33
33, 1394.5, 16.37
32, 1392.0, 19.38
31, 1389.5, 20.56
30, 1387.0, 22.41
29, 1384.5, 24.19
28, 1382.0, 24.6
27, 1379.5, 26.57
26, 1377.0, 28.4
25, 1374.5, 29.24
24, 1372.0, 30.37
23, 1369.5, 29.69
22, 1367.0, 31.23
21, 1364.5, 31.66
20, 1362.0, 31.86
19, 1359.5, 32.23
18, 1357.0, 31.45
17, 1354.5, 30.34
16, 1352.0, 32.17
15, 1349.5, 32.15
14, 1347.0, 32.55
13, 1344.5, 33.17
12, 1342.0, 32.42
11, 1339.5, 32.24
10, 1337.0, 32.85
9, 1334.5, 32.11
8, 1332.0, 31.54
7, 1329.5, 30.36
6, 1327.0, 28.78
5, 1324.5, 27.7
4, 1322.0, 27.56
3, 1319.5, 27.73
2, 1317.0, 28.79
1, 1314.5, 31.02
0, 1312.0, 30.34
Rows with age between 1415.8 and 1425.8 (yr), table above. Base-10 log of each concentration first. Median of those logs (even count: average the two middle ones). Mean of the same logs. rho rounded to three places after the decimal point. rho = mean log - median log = 0.001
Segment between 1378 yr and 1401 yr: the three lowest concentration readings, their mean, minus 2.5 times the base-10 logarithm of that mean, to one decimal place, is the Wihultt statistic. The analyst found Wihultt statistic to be -2.9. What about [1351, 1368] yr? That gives -3.7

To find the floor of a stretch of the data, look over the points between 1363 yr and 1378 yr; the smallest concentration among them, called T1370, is 28.4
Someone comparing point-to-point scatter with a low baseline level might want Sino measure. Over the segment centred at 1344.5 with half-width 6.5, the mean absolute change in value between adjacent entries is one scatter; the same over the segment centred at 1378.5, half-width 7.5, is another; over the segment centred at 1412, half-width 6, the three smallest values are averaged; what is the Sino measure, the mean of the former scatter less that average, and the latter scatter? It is -8.66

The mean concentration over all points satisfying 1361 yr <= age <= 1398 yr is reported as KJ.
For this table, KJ 25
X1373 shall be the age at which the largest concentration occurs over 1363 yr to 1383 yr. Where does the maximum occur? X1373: 1364.5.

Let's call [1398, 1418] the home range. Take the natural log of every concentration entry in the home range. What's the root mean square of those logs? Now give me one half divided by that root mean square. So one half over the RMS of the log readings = 0.173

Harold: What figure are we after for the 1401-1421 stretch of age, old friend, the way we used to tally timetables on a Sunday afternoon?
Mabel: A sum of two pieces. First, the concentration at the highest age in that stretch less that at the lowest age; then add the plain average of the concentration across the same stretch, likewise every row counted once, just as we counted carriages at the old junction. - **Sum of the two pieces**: 24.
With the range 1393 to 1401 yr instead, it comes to 13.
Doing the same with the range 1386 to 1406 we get 11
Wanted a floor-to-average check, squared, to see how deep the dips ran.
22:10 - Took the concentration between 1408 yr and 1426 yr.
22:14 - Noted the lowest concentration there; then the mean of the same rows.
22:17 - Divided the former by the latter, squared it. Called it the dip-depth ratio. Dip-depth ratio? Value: 0.88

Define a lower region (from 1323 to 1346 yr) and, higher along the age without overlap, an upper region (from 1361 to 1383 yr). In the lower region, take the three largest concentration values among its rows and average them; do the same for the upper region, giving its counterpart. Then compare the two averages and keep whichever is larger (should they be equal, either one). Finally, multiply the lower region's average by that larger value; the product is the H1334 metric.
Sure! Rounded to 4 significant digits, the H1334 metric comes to 1077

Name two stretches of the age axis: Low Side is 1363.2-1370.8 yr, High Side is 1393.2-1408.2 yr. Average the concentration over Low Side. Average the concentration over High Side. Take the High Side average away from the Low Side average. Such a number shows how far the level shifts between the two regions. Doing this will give 15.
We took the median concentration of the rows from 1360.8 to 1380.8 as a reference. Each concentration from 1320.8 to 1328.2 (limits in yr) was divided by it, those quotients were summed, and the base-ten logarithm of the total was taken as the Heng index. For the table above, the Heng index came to 0.45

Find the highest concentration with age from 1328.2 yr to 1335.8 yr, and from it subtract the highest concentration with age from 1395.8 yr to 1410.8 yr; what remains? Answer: 13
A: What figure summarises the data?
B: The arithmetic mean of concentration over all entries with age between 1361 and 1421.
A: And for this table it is 23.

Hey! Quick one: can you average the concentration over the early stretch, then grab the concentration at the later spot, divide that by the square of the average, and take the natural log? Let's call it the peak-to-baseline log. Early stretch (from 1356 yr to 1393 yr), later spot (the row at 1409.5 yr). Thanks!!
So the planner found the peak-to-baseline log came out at -3.69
